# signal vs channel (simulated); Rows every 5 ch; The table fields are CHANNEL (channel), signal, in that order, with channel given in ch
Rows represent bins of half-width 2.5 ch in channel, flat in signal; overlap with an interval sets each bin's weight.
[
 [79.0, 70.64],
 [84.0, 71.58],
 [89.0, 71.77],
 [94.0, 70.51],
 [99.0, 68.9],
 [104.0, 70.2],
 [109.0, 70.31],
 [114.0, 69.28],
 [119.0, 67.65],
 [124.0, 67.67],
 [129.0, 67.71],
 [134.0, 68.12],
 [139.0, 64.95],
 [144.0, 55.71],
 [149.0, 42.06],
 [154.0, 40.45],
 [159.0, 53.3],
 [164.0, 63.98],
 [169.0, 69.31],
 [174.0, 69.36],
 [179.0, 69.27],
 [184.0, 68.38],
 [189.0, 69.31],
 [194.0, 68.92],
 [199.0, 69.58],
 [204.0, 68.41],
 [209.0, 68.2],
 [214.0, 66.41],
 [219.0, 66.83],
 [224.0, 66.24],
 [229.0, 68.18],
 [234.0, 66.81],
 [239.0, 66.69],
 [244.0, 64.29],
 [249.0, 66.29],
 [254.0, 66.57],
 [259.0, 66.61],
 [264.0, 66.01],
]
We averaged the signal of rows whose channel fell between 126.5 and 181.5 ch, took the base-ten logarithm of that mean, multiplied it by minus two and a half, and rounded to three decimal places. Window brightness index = -4.452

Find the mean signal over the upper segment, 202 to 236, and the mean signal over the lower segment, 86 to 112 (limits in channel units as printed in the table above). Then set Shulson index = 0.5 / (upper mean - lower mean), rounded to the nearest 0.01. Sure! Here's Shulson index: -0.16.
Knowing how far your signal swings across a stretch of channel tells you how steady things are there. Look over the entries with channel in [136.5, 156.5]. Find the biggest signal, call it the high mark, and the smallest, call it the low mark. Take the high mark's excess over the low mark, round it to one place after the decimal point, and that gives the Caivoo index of 24.5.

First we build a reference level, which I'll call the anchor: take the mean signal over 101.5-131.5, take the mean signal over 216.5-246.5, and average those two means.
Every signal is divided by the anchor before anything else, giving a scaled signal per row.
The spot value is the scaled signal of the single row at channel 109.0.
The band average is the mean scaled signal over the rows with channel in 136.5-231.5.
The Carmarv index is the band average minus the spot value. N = -0.10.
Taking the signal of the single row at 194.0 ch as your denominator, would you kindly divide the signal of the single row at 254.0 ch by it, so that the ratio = 0.97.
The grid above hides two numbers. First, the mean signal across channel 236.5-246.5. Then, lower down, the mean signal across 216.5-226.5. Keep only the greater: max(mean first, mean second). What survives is 66.5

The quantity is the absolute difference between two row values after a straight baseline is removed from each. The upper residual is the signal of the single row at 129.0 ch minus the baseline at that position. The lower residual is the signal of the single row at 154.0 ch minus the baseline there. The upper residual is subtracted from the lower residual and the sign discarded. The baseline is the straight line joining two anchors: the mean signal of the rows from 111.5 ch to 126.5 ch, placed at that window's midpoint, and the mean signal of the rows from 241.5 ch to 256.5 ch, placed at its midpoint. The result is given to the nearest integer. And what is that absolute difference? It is 27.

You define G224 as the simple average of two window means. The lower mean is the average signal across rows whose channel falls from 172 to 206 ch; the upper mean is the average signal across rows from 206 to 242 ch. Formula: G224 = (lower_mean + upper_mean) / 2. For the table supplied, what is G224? 68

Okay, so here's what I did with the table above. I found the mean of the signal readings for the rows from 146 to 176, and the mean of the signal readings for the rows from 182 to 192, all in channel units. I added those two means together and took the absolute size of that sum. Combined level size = 125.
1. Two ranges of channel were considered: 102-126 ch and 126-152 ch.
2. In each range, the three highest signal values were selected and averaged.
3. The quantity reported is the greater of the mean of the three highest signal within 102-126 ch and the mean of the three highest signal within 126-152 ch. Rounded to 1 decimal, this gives 69.9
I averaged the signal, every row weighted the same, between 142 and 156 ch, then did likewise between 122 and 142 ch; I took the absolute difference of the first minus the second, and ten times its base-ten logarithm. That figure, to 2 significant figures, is 13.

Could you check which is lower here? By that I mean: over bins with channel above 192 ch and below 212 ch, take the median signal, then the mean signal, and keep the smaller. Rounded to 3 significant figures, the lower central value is 68.7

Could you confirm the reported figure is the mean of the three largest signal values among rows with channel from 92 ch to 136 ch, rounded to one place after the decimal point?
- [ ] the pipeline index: 70.3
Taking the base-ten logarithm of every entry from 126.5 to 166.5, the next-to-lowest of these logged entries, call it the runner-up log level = 1.624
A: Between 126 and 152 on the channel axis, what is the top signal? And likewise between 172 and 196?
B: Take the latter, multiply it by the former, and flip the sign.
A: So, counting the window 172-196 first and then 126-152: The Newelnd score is -4725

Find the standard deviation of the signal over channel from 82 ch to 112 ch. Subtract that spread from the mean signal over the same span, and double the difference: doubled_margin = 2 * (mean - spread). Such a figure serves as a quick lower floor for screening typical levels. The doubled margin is 139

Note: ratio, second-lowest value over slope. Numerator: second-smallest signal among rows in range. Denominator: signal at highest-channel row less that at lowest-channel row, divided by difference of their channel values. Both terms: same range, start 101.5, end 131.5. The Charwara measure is -679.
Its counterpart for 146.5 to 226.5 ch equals 130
